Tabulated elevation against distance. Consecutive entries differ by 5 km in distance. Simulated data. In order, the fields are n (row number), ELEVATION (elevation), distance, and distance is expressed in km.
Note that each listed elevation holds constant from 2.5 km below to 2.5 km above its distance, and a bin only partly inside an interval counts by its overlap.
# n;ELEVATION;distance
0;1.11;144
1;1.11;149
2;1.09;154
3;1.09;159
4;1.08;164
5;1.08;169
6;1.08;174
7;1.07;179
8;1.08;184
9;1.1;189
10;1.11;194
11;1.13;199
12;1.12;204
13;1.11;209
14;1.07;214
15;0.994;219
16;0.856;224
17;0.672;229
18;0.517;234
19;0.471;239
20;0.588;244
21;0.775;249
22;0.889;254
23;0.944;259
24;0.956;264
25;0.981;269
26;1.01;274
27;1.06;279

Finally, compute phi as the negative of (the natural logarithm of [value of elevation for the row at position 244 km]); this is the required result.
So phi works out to 0.53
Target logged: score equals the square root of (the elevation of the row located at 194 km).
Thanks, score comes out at 1.05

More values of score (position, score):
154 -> 1.04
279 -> 1.03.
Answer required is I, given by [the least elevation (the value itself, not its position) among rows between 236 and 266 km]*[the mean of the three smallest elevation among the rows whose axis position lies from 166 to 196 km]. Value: 0.51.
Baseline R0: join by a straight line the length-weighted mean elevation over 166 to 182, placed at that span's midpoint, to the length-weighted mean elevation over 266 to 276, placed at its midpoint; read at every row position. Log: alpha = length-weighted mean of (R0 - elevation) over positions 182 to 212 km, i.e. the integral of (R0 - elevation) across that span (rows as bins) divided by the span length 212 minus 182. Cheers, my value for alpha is -0.05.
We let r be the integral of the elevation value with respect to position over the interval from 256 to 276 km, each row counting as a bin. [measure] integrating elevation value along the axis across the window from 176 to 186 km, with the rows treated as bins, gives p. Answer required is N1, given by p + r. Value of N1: 30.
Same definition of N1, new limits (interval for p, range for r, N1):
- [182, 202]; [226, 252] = 38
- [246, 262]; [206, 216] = 25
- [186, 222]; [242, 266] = 59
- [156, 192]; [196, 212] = 57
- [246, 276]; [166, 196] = 60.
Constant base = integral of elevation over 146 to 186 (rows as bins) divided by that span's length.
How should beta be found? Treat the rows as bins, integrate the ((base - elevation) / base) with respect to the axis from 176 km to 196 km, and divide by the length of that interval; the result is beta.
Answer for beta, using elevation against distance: 0.00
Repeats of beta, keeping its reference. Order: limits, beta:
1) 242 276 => 0.19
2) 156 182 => 0.00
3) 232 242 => 0.54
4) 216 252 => 0.35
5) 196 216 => -0.02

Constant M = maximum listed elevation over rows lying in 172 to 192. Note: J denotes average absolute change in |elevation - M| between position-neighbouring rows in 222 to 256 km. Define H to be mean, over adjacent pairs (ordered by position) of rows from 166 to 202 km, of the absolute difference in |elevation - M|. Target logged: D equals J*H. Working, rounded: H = 0.012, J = 0.13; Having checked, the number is 0.0016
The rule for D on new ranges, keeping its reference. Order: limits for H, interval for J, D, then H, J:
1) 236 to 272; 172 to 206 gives 0.0011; 0.085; 0.01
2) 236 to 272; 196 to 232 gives 0.0062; 0.085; 0.07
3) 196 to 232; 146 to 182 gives 0.0002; 0.073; 0.00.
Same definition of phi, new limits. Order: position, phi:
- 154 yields -0.09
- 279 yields -0.06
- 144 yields -0.10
